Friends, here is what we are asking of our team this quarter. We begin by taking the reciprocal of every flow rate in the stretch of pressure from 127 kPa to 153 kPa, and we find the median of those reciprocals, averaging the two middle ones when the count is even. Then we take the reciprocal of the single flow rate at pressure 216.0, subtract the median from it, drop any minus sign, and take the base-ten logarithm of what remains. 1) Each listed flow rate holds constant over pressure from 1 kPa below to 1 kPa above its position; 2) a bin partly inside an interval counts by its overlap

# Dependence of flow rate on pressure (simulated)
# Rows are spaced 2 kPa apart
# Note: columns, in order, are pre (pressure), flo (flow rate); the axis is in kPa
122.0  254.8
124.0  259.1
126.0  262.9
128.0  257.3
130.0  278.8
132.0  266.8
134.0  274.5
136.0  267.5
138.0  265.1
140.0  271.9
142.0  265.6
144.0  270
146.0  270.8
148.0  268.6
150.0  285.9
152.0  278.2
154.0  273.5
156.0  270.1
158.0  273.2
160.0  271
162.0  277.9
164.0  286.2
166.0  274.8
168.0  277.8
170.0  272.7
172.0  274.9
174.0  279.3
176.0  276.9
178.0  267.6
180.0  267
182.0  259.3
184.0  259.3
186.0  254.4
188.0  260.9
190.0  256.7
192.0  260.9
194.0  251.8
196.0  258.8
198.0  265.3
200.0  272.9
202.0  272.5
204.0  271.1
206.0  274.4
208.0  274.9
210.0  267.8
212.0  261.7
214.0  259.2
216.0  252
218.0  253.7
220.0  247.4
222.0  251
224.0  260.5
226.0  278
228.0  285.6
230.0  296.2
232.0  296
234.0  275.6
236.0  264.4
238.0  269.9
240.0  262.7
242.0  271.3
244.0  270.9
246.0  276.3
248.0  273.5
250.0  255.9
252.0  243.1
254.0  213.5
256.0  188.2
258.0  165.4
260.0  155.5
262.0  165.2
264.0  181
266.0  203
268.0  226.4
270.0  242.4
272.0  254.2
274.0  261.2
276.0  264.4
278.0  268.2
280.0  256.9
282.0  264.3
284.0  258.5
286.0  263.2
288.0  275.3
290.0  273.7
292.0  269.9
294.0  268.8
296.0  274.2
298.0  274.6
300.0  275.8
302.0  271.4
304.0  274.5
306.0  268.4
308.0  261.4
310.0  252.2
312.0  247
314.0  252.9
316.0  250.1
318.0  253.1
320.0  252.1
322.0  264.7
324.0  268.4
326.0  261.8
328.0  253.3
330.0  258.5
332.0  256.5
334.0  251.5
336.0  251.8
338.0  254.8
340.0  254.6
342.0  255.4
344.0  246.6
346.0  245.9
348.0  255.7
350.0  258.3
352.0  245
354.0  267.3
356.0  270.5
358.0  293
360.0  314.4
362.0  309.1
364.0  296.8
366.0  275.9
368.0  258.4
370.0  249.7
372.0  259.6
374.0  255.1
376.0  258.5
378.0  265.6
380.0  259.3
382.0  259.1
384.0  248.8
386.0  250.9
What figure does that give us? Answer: -3.58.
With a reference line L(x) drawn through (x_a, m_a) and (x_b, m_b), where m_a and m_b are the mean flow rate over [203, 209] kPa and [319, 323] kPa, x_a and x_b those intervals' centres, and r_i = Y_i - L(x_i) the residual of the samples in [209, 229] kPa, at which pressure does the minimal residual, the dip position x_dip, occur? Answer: 220.0 kPa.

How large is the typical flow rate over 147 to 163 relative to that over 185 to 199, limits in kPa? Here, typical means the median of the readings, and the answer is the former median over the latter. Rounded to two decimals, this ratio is 1.06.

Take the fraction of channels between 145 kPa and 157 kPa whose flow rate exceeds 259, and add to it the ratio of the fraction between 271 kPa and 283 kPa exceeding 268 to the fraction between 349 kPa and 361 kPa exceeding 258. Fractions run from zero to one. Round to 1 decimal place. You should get 1.2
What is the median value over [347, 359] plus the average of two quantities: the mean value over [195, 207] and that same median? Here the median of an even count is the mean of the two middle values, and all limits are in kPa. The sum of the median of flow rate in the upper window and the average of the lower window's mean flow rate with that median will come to 529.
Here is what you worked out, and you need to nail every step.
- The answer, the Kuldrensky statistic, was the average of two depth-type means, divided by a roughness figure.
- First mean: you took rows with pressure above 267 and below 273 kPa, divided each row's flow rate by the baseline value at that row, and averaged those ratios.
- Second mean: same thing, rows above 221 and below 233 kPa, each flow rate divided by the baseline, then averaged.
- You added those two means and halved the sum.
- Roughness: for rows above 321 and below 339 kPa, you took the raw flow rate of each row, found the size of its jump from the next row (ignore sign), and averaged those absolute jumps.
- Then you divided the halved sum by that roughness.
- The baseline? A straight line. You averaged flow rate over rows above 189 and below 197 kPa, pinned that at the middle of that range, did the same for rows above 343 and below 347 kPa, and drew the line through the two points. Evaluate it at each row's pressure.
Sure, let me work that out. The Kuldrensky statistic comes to 0.24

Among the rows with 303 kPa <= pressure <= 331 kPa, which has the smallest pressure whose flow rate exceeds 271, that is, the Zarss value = 304.0 kPa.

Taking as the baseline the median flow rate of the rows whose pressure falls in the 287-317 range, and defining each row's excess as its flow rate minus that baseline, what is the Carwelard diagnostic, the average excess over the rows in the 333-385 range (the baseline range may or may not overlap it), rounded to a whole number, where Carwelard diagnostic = -6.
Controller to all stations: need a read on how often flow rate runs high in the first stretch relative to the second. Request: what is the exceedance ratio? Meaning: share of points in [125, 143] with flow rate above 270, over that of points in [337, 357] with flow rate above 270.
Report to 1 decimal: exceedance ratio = 3.3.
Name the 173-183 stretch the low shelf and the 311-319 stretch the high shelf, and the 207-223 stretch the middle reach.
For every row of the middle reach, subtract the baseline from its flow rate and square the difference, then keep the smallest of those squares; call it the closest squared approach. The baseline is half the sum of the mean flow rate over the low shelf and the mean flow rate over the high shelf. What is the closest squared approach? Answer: 1.4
